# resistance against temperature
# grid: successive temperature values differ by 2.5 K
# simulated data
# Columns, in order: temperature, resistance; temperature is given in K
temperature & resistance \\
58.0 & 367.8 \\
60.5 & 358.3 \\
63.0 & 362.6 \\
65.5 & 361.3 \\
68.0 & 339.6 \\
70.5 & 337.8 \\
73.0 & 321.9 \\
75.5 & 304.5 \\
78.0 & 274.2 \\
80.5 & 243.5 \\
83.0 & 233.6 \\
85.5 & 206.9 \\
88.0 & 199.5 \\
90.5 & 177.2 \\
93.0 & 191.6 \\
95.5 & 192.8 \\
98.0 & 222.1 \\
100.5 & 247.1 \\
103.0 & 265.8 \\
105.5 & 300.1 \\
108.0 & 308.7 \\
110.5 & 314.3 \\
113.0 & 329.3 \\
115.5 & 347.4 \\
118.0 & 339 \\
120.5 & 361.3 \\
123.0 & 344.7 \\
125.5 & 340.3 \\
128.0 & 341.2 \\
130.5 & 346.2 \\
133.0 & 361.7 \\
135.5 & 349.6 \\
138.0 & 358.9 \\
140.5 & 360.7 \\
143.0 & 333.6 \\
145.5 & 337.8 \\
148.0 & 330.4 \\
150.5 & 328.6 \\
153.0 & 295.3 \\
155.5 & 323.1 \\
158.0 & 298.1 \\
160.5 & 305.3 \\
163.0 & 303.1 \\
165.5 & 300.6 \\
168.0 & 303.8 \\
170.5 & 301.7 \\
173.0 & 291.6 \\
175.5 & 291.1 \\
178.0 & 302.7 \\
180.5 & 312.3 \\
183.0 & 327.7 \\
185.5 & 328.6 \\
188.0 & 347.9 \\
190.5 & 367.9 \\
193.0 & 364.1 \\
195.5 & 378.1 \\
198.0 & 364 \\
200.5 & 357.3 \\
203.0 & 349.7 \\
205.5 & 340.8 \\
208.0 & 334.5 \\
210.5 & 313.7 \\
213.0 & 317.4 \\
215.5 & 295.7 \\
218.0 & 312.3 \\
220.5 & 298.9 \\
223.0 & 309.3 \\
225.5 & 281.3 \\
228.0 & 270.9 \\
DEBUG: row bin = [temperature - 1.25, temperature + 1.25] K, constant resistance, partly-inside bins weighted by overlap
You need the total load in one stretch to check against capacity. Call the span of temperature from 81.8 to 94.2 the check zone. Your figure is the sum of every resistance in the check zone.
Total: 1009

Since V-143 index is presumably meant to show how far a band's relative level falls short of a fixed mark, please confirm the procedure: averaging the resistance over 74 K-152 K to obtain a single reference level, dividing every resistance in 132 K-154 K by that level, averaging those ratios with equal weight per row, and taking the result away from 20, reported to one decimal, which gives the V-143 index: 18.9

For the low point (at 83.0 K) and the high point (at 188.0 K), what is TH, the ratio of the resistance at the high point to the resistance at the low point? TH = 1.5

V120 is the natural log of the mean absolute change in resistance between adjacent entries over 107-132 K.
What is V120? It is 2.37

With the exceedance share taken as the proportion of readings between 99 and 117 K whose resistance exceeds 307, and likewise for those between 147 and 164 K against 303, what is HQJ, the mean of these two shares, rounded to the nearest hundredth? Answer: 0.64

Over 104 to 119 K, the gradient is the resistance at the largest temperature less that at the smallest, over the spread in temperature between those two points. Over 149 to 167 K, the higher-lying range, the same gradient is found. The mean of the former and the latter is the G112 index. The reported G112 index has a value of 0.6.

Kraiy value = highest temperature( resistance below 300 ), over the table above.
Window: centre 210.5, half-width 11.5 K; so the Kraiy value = 220.5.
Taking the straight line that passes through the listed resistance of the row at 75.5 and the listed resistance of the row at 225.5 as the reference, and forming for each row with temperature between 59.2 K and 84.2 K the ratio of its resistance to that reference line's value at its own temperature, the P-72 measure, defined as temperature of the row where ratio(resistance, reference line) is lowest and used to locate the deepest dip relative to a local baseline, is 83.0 K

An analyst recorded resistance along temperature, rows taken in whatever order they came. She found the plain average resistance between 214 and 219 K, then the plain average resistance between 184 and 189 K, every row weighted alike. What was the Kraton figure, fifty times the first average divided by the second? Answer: 45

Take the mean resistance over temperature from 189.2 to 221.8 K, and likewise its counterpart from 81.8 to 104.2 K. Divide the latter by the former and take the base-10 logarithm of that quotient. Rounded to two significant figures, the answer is -0.20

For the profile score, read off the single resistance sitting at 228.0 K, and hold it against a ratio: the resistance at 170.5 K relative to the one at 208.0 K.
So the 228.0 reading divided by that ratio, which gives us 300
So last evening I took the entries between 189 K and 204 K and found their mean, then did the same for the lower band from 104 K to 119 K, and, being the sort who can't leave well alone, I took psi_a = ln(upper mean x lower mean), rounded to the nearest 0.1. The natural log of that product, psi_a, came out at 11.7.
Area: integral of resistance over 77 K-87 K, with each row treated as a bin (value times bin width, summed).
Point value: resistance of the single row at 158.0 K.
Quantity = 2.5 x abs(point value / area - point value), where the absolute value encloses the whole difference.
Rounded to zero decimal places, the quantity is 745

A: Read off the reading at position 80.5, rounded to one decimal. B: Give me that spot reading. 243.5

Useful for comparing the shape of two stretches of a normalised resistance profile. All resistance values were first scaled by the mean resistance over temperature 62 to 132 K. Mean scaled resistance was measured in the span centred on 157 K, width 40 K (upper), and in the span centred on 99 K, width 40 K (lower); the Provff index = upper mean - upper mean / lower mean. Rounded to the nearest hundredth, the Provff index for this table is -0.14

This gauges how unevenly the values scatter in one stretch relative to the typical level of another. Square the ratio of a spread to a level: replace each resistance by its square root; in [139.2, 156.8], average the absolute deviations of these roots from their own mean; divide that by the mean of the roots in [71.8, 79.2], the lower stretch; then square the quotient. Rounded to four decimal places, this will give 0.0004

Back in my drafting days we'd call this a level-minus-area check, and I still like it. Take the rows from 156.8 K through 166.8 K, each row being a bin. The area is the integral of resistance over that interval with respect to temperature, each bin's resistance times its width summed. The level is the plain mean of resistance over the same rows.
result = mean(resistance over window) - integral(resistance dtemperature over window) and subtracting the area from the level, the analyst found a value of -2716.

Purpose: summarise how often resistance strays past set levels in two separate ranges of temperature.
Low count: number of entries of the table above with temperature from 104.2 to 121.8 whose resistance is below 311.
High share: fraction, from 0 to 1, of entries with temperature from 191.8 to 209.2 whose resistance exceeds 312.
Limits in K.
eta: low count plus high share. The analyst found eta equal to 3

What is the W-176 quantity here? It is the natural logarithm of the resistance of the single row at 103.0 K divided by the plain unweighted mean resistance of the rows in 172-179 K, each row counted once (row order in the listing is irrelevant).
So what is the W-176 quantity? -0.10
